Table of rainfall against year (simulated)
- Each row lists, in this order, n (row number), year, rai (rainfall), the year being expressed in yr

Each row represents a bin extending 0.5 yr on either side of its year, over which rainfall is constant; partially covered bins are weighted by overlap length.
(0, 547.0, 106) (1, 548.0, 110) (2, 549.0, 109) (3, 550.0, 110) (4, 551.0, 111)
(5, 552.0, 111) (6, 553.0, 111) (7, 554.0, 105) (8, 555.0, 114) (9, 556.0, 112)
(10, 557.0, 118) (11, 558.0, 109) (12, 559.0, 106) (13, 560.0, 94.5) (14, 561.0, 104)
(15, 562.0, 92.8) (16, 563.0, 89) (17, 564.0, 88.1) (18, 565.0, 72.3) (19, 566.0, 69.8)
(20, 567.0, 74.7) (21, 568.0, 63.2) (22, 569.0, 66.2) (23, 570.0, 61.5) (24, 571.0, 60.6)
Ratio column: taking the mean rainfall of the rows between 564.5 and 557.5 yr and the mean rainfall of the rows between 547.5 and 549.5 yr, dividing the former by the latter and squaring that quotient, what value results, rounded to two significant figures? 0.79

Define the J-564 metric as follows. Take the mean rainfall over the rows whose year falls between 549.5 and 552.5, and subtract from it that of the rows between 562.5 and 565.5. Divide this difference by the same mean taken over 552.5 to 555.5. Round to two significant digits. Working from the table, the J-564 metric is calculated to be 0.25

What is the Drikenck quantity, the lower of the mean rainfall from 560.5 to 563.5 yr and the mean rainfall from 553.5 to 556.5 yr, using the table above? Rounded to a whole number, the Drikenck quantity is 95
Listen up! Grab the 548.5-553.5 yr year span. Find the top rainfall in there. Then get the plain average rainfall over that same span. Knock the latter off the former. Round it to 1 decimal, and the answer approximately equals 0.6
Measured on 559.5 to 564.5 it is 10.3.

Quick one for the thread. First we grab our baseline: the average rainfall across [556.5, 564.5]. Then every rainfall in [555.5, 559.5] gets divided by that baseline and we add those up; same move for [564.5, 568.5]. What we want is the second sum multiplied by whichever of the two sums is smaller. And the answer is 7.8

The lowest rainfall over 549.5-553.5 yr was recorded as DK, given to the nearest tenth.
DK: 110.0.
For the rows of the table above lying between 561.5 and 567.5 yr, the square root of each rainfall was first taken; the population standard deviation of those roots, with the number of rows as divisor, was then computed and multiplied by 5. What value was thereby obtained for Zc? 2.5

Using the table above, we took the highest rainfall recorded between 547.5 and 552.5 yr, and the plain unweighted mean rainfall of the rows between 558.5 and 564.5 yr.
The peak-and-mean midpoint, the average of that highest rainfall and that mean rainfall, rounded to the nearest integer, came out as 103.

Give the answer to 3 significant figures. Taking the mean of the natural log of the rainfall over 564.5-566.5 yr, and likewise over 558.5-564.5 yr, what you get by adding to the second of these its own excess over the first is 4.85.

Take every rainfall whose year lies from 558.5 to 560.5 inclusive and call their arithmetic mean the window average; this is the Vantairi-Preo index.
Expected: 100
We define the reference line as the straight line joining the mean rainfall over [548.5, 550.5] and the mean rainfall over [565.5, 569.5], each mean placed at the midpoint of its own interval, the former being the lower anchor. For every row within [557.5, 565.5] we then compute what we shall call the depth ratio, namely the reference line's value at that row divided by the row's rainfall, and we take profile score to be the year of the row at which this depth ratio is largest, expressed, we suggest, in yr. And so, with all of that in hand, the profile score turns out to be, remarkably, 565.0 yr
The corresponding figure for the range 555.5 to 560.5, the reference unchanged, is 560.0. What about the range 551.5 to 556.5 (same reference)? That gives 554.0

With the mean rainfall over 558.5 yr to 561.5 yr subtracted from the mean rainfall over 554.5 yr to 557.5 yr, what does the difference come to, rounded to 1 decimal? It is 13.2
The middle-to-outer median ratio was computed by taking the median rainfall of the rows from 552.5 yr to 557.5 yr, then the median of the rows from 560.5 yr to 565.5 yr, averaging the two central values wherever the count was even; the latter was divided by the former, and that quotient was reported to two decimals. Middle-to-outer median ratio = 0.79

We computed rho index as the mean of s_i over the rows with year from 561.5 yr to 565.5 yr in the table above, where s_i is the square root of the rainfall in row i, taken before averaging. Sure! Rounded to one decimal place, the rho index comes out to 9.2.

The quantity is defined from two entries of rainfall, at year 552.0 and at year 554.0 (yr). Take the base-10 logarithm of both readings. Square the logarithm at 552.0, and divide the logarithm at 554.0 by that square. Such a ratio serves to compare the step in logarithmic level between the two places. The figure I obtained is 0.48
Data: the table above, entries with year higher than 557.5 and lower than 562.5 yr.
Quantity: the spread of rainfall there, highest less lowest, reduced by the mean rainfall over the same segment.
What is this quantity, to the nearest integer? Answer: -85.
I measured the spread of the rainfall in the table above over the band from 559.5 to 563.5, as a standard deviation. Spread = 6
